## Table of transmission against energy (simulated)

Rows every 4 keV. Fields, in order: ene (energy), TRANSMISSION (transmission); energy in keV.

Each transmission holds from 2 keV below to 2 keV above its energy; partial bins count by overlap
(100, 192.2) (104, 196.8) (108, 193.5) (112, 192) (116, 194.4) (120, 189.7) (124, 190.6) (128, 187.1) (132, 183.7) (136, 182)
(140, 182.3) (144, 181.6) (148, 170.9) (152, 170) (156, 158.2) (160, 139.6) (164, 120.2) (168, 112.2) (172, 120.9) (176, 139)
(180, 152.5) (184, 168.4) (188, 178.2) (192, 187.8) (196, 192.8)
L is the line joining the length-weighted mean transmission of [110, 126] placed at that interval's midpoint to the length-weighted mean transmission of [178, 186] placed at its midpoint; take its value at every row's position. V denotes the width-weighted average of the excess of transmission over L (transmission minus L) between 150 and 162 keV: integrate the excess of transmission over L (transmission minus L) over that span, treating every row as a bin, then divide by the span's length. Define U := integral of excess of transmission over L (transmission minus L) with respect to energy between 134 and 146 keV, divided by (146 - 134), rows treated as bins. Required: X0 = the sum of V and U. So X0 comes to -16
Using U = 1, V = -17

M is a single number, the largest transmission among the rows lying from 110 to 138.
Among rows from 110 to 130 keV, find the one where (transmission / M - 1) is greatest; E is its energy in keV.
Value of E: 116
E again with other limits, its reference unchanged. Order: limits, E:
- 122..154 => 124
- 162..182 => 180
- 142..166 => 144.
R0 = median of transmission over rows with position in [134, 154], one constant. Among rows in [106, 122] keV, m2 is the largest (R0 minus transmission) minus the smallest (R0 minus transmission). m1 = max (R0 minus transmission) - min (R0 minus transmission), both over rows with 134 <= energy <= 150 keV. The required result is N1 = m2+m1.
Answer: 16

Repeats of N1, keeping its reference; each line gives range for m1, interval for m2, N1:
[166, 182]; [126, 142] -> 45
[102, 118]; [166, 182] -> 45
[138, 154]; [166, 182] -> 53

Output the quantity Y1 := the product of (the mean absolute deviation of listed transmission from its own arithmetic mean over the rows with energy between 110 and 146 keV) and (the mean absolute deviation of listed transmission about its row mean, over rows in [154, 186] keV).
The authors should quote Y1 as 65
